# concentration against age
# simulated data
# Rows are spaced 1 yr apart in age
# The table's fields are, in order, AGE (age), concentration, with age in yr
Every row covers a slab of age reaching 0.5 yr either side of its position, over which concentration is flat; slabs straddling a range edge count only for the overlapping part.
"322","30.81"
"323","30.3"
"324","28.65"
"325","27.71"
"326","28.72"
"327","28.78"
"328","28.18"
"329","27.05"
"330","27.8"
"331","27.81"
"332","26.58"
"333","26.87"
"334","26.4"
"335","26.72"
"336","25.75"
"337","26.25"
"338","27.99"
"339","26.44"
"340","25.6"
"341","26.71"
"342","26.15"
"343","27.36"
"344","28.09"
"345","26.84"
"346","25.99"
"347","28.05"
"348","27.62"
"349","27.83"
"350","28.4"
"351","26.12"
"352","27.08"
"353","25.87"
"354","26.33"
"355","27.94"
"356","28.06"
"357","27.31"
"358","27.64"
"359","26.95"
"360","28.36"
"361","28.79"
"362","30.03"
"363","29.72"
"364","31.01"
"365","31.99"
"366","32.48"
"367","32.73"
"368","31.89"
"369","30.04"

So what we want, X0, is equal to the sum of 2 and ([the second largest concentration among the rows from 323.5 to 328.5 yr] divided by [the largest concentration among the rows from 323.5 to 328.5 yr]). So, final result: 3.00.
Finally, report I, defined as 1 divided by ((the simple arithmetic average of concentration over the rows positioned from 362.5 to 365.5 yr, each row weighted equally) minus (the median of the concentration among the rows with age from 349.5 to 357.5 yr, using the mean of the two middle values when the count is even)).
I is 0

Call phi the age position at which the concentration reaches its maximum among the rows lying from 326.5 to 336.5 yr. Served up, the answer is 327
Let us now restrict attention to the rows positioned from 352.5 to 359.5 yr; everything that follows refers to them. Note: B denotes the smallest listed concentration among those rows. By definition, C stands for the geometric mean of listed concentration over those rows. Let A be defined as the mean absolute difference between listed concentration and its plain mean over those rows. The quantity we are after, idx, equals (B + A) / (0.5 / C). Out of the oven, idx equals 1441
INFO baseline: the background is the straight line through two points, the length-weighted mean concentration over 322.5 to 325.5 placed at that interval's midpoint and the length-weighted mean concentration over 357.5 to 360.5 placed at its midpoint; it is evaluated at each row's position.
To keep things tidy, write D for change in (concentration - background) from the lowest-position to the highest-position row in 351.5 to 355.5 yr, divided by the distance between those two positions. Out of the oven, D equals 0.32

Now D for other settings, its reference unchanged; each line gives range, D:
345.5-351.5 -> 0.06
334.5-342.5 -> -0.05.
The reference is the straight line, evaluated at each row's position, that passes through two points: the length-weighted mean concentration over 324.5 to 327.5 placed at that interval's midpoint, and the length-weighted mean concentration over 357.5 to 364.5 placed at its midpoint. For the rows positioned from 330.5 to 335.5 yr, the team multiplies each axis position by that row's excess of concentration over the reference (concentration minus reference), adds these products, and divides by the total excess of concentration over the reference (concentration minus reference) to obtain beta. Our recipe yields 333.3 yr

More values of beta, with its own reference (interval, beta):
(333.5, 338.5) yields 335.7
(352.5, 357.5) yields 354.5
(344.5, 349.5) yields 346.5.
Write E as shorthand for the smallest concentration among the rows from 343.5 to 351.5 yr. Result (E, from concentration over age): 25.99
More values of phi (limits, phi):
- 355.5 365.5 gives 365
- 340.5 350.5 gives 350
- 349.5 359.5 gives 350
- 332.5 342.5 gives 338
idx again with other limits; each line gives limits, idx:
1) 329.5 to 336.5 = 1412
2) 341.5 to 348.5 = 1450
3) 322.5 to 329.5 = 1581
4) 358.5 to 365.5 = 1667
